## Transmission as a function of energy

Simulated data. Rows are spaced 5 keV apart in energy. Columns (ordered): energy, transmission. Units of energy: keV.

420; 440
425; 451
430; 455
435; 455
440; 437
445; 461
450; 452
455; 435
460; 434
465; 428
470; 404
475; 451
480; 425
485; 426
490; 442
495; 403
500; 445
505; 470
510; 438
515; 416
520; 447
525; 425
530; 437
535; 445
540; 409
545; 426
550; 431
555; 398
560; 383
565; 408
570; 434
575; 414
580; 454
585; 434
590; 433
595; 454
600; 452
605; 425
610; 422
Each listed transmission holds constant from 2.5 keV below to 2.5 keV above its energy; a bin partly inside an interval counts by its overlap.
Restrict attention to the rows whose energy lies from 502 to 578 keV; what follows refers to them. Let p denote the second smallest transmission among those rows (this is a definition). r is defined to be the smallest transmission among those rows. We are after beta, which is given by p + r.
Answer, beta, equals 781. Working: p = 398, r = 383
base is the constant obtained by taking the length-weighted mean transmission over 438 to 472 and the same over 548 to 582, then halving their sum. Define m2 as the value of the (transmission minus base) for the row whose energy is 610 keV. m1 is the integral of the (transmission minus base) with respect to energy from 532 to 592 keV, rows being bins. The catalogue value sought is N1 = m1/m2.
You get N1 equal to 54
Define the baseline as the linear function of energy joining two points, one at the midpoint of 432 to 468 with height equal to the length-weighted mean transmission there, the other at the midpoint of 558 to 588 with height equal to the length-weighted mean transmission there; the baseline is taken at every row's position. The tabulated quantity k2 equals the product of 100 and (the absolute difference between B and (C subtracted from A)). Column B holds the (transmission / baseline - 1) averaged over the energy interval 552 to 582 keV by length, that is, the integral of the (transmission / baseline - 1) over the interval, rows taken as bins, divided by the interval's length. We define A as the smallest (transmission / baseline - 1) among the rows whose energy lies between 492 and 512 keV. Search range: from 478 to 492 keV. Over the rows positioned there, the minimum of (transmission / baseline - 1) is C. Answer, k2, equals 3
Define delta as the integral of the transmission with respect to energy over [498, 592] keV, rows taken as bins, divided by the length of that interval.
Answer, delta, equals 429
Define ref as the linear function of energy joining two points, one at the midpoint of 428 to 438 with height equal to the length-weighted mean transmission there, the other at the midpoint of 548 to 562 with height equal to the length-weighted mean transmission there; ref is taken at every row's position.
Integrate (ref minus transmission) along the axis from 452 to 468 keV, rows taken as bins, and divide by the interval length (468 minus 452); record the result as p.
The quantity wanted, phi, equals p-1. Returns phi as 10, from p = 11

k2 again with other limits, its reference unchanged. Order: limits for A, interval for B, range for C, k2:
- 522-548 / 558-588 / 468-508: 4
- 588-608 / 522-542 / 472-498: 9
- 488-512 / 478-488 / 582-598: 8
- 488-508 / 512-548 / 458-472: 1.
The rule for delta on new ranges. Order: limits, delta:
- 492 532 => 435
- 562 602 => 435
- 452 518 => 432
